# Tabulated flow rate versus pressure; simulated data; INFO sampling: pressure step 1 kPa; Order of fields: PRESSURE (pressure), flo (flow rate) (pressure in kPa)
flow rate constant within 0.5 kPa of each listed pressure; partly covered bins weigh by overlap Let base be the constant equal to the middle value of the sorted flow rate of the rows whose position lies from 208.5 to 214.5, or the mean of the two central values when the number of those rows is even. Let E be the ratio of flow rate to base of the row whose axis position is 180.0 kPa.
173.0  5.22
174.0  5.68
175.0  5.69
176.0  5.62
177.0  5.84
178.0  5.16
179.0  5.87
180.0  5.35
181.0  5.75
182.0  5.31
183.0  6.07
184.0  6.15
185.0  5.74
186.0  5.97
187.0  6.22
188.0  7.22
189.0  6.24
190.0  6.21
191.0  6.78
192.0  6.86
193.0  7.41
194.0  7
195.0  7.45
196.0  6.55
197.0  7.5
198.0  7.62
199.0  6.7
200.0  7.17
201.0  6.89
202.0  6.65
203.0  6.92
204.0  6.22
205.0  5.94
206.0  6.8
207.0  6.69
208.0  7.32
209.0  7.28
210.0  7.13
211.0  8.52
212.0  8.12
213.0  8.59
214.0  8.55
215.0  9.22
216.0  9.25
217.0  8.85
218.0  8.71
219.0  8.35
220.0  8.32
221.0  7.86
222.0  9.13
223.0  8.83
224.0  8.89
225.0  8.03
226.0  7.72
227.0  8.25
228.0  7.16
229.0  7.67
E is 0.64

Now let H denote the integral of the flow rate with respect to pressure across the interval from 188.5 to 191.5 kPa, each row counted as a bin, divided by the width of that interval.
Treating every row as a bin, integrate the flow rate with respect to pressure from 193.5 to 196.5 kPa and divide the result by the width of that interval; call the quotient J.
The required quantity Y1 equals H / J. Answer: 0.92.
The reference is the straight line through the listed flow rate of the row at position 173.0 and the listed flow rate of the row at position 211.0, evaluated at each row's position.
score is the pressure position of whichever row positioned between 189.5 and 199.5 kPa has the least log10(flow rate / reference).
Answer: 199.0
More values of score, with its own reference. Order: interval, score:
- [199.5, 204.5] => 204.0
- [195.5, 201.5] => 199.0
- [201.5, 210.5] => 205.0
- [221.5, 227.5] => 226.0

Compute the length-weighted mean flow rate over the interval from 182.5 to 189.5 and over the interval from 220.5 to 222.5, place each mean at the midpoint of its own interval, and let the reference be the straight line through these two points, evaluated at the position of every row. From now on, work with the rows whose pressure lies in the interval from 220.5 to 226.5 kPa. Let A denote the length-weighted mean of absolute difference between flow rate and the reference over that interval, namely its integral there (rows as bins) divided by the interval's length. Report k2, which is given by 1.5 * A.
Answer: 0.9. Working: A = 0.57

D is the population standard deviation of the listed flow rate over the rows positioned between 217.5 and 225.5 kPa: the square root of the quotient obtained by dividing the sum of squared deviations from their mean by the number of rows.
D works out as 0.42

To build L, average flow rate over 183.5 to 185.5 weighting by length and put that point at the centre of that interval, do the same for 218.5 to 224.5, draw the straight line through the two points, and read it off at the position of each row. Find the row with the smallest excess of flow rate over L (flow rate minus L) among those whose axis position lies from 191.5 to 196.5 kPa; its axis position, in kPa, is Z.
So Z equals 196.0 kPa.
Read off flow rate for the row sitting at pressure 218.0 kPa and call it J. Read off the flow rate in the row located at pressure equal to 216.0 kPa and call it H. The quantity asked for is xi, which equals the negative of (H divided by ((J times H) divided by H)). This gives -1.06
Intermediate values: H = 9.25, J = 8.71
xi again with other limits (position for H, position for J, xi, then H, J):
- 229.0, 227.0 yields -0.93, 7.67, 8.25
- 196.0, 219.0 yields -0.78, 6.55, 8.35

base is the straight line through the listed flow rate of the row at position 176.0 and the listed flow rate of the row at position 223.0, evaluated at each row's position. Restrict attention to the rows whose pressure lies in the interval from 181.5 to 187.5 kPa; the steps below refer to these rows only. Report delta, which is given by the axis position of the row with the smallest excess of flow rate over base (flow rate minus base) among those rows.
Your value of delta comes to 182.0 kPa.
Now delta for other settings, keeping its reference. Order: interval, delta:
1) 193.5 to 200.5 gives 199.0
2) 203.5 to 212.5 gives 205.0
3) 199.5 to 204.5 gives 204.0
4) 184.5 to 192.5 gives 185.0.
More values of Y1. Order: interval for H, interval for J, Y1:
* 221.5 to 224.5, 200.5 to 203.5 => 1.31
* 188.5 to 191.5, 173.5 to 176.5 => 1.13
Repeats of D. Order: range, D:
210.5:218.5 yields 0.35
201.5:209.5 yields 0.44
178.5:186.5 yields 0.29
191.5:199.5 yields 0.38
